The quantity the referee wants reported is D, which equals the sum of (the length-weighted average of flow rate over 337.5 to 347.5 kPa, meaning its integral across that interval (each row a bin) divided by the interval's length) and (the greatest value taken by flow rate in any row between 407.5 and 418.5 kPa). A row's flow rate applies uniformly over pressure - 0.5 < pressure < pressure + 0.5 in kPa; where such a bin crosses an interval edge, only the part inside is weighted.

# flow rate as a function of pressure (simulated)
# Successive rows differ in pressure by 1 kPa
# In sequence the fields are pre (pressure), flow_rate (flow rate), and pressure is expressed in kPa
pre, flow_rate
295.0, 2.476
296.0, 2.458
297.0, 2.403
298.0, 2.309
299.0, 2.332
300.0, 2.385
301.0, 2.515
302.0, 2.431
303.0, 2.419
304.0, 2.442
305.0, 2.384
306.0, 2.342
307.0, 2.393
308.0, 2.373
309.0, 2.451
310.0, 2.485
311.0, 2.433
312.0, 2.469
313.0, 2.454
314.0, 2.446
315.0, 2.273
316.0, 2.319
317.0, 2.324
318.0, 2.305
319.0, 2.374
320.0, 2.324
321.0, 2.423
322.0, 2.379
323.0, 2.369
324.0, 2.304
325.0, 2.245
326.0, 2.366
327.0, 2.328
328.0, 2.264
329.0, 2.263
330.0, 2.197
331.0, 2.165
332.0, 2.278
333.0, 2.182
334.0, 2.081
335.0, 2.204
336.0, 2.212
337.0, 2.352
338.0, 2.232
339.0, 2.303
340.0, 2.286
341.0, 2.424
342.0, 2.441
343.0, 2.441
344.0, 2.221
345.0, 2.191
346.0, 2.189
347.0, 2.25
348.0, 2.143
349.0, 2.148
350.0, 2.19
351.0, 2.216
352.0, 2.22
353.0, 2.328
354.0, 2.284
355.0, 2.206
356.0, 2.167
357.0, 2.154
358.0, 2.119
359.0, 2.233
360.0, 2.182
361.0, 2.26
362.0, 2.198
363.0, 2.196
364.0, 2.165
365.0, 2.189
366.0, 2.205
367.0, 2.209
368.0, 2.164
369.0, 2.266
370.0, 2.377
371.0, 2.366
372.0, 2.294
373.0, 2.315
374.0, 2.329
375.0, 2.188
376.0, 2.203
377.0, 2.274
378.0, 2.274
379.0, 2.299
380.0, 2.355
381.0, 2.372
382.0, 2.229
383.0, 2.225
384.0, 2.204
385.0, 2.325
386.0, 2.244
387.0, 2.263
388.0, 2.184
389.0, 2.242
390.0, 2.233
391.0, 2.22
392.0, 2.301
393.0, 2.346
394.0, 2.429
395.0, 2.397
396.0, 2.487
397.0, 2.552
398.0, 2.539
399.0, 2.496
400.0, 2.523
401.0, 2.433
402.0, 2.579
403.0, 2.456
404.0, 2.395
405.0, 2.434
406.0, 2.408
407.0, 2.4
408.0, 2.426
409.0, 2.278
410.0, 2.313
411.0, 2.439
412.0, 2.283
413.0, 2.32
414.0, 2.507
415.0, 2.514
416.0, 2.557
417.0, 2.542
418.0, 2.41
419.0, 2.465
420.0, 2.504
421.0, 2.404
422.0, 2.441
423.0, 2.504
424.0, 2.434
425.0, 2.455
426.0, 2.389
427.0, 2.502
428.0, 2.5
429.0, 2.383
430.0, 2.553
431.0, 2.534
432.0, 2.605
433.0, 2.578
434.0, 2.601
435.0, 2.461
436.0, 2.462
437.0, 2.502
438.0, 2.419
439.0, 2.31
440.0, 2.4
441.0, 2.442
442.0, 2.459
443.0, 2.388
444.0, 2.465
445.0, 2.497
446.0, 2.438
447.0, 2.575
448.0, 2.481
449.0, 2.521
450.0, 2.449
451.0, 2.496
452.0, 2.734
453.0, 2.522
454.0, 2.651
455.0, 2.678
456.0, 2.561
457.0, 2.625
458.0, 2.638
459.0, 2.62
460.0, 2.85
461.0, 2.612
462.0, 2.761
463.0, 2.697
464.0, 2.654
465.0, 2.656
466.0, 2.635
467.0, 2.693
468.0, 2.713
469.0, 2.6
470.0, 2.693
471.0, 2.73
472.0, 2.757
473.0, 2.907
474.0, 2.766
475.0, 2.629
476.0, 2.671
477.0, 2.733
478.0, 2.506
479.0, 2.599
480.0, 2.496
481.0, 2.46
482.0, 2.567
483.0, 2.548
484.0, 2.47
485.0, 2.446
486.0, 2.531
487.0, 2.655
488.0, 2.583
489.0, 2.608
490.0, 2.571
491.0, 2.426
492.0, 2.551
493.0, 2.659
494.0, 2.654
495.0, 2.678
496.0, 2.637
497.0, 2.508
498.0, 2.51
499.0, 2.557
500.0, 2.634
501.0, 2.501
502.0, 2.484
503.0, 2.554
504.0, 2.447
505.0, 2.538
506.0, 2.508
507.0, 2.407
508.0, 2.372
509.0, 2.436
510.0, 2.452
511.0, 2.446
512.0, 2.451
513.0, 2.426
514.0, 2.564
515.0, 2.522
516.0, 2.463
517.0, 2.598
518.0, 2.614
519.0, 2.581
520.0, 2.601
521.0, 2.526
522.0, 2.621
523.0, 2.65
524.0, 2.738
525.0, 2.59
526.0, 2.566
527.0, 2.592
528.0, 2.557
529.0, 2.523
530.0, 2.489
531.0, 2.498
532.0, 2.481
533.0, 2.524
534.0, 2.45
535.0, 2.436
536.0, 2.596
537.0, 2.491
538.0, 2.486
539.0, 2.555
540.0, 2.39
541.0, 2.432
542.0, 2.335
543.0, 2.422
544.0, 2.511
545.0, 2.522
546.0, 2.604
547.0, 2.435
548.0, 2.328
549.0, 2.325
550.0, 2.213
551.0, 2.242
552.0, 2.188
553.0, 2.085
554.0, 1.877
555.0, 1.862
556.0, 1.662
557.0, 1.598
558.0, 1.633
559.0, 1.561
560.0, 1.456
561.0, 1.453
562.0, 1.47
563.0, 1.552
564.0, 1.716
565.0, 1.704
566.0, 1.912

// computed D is 4.85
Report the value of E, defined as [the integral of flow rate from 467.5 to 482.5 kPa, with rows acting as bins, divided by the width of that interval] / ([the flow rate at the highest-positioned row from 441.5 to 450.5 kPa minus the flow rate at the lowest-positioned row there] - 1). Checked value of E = -2.63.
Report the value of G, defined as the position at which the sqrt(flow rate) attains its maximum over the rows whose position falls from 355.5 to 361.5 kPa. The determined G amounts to 361.0 kPa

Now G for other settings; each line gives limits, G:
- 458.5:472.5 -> 460.0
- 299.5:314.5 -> 301.0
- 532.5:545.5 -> 536.0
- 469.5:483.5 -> 473.0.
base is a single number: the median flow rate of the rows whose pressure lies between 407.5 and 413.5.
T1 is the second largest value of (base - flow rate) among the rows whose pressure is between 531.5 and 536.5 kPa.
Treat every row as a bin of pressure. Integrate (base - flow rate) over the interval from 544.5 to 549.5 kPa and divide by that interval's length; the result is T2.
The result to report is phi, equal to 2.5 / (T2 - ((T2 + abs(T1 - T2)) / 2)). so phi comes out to -37.5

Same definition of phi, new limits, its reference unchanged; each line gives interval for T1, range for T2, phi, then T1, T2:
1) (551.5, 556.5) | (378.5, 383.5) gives -12.1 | 0.45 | 0.02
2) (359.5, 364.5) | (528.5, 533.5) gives -9.9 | 0.13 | -0.19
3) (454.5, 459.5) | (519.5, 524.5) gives -15.7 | -0.30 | -0.31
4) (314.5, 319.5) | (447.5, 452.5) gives -11.1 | 0.01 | -0.22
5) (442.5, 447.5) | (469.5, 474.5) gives -6.4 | -0.12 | -0.45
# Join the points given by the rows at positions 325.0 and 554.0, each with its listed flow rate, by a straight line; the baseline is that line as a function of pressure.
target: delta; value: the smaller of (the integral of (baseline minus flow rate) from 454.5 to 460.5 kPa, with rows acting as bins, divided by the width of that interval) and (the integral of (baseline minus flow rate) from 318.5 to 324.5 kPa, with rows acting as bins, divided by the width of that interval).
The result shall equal -0.63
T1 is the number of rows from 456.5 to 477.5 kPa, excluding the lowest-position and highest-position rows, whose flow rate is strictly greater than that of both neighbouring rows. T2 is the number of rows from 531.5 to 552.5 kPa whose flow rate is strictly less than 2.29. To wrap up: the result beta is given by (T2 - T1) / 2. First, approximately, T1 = 6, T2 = 3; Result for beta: -1.5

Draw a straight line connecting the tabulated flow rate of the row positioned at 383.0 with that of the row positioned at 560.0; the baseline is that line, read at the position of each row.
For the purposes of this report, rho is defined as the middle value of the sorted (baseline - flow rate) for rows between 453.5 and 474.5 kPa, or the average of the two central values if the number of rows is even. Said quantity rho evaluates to -0.79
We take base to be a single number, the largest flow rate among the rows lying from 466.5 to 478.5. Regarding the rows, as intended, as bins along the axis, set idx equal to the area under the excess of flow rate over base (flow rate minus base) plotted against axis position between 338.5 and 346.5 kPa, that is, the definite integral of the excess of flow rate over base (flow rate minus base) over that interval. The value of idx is -4.8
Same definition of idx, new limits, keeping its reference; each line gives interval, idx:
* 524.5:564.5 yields -27.6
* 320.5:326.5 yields -3.4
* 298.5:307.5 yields -4.5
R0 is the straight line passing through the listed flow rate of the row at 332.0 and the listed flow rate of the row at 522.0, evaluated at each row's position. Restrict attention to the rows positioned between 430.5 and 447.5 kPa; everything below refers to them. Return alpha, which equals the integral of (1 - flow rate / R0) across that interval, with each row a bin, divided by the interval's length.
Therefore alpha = -0.003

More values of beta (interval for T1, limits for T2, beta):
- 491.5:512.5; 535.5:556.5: 0.5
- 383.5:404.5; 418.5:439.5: -3.5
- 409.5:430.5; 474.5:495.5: -3.0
